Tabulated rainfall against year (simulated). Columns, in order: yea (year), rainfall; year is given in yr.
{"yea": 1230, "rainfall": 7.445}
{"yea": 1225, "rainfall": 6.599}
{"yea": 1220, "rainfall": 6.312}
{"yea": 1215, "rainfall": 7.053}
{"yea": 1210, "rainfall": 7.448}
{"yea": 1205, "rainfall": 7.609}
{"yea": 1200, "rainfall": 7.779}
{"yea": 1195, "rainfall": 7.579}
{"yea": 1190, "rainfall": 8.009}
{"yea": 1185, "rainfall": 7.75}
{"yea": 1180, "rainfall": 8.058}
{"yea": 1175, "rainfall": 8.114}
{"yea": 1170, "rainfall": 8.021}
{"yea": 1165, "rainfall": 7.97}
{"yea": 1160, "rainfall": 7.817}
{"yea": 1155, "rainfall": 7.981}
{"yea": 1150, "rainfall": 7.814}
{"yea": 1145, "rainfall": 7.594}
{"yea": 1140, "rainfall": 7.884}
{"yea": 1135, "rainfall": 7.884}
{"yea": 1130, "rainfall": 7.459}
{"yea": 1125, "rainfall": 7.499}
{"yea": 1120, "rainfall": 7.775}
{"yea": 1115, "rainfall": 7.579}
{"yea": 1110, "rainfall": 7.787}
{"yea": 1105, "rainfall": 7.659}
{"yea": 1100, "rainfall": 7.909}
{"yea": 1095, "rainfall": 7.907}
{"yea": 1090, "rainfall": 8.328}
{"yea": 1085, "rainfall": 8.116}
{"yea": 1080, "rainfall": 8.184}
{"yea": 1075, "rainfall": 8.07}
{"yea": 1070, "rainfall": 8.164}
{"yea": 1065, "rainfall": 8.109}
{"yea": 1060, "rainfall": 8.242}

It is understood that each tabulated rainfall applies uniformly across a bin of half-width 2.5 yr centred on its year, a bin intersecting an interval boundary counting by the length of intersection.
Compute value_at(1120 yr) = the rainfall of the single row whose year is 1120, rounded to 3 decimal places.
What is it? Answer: 7.775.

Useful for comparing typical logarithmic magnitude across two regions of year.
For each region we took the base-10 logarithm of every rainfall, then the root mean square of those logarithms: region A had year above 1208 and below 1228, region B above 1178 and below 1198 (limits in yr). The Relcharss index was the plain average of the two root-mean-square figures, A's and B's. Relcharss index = 0.865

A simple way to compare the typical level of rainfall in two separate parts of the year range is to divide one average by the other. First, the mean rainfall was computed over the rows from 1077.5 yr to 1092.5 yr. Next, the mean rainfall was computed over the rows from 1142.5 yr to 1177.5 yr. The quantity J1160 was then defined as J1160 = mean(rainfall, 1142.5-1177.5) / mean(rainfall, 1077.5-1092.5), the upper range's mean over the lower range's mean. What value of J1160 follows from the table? 0.96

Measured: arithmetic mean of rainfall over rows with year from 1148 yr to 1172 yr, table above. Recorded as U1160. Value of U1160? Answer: 7.92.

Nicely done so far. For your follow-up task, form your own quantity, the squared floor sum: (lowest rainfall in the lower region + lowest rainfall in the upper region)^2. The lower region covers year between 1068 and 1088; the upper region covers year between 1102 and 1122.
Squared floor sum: 245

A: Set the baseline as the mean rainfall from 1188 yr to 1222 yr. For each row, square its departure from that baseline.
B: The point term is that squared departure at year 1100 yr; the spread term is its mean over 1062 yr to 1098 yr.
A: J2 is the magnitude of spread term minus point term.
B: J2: 0.28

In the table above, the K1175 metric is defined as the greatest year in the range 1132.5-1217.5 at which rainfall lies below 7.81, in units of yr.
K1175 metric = 1215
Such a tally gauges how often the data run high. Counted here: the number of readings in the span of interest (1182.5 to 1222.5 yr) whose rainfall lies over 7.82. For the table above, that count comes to 1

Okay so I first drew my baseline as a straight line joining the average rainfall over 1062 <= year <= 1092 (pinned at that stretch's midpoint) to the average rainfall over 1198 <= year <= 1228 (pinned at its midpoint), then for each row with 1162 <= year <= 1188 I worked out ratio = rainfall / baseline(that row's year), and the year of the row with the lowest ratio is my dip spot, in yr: 1185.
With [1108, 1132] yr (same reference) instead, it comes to 1130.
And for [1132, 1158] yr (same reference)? 1145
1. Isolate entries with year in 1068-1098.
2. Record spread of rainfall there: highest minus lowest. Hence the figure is 0.42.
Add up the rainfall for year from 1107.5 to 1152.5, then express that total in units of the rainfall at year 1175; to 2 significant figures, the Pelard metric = 8.5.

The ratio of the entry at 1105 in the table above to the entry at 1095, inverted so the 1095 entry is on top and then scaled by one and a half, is 1.55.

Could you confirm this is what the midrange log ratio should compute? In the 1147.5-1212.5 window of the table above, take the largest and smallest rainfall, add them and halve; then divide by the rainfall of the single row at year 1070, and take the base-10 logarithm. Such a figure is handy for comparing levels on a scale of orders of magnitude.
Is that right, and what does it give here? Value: -0.021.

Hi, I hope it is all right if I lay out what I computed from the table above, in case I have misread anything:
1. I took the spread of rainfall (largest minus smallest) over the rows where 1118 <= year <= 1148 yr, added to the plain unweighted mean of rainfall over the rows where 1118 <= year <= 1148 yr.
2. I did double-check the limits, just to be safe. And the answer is 8.11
